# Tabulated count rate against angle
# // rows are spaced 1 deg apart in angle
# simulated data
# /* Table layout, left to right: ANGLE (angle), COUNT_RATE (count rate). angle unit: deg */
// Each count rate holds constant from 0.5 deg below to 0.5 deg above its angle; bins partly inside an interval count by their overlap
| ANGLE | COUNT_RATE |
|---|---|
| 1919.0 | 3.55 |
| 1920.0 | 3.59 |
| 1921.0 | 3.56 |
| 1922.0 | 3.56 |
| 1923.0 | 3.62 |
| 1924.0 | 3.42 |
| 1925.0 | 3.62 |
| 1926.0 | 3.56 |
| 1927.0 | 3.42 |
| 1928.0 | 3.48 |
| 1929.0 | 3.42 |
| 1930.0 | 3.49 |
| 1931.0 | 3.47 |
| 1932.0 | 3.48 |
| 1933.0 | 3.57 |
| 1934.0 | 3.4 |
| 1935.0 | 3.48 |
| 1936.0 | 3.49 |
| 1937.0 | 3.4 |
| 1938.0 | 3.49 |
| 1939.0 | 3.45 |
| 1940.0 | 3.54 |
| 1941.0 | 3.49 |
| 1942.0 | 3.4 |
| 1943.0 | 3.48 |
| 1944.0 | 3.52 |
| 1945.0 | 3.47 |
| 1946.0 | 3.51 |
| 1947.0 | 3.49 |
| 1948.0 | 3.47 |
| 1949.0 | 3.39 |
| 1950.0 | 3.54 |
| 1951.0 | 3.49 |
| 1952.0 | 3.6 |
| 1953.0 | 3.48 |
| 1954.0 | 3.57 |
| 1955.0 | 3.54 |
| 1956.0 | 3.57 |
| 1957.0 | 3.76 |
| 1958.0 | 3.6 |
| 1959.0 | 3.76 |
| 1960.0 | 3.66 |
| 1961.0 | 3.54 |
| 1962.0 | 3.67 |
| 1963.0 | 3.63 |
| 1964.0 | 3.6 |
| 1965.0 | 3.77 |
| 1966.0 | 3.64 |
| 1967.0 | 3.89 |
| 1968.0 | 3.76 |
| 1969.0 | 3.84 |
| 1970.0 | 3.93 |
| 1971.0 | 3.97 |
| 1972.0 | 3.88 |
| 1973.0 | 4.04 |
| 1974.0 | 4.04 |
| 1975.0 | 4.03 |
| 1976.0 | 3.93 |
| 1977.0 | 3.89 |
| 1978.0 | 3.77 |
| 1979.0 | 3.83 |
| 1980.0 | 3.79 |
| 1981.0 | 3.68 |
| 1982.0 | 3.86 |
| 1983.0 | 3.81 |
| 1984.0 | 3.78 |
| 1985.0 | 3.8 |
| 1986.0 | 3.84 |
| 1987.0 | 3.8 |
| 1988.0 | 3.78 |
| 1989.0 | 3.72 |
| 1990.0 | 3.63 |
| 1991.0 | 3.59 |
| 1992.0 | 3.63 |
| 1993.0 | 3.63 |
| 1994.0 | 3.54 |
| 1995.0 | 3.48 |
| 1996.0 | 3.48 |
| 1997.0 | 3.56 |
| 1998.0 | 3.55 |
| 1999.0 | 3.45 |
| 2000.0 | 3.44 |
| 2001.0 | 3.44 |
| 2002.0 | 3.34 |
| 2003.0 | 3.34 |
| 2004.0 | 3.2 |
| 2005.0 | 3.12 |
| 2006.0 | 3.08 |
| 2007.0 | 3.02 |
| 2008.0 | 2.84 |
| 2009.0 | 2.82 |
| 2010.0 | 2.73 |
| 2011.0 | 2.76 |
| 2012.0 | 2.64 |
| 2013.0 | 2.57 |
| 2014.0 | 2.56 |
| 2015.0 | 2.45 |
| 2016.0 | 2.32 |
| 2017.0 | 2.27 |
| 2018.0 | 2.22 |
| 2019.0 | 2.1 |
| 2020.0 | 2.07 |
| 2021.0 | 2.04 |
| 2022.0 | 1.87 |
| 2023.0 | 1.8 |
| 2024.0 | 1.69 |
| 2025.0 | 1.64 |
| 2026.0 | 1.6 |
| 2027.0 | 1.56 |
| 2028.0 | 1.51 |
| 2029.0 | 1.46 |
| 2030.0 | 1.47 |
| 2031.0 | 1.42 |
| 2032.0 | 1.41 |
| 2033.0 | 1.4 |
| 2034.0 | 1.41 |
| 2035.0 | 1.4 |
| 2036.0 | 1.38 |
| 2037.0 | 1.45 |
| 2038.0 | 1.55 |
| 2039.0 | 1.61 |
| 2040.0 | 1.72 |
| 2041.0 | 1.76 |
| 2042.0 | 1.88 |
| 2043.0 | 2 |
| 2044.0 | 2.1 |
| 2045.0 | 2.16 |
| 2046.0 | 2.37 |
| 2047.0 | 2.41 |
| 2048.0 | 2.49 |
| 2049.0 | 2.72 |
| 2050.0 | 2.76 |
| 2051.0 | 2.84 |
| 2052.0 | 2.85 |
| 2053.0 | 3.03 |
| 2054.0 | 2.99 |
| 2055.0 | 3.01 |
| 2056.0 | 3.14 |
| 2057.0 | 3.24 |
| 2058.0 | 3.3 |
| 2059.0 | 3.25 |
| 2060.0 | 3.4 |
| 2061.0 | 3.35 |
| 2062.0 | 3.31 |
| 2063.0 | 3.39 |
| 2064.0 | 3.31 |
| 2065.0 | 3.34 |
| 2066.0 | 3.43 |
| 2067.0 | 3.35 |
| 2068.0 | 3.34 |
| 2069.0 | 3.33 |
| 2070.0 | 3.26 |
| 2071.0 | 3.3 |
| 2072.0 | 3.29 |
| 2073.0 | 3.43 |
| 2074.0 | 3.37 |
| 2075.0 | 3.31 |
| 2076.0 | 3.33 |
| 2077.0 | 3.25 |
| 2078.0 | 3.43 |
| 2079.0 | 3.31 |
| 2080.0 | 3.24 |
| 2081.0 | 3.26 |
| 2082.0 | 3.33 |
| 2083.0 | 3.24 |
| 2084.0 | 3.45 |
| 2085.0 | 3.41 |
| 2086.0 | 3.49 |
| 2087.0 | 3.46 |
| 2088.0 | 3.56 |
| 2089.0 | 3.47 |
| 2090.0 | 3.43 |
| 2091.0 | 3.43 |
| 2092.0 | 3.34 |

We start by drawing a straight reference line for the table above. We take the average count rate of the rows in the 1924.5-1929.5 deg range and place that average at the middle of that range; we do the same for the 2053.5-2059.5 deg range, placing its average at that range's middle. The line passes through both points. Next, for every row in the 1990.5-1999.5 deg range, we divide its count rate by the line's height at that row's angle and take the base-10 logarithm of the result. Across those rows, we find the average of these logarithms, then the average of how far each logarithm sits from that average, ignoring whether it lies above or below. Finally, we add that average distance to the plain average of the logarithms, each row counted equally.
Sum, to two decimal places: 0.03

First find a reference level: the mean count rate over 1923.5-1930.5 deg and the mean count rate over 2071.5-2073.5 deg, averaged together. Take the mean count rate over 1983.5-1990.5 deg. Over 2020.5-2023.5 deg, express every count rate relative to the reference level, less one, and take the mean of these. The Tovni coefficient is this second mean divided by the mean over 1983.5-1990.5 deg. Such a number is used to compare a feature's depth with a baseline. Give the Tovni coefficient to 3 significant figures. -0.118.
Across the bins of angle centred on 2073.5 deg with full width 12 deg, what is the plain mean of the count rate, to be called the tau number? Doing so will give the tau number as 3.3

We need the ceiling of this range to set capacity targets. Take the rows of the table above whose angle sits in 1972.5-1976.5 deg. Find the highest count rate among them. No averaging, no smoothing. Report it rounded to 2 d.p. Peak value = 4.04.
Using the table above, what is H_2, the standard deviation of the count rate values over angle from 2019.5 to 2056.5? 0.57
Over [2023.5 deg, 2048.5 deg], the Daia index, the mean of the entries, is 1.7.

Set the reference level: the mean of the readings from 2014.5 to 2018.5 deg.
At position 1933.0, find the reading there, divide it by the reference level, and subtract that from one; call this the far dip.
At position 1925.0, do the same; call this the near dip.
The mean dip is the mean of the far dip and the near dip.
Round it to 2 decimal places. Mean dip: -0.55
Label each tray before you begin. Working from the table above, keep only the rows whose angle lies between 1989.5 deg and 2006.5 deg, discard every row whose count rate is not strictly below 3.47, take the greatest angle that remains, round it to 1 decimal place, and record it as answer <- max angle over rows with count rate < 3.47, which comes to 2006.0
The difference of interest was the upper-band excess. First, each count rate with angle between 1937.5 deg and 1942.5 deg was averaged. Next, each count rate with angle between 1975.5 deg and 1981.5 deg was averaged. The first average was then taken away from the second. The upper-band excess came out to 0.3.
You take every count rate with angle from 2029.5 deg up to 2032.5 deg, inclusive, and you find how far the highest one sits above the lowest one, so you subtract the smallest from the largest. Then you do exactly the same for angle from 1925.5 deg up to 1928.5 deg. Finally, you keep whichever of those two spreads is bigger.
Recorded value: 0.14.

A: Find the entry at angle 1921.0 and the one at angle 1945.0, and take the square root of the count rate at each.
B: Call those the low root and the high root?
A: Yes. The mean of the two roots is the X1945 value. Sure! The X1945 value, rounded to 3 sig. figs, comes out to 1.87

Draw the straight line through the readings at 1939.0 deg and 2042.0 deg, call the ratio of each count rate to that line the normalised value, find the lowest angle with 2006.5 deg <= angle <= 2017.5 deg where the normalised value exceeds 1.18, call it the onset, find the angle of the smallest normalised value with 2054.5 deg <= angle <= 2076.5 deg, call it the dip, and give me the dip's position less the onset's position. 48 deg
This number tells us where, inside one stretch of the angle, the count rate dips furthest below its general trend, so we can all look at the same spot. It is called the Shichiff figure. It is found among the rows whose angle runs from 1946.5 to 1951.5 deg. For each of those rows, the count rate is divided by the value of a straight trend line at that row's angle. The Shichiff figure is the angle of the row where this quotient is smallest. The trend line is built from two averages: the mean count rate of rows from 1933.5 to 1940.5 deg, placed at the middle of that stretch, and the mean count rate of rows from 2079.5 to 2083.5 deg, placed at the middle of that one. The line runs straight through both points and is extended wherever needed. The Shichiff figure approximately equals 1949.0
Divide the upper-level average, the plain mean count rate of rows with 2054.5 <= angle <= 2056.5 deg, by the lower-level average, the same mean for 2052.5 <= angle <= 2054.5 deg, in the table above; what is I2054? 1.02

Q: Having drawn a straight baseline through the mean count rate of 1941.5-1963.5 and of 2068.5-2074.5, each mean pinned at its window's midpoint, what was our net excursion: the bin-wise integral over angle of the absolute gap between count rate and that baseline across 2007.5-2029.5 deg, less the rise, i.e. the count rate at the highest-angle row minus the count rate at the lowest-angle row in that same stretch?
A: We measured 29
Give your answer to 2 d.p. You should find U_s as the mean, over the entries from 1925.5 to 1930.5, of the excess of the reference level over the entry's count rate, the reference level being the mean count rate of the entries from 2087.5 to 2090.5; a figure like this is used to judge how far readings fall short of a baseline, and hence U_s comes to 0.01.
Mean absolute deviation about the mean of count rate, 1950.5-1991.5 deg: 0.124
